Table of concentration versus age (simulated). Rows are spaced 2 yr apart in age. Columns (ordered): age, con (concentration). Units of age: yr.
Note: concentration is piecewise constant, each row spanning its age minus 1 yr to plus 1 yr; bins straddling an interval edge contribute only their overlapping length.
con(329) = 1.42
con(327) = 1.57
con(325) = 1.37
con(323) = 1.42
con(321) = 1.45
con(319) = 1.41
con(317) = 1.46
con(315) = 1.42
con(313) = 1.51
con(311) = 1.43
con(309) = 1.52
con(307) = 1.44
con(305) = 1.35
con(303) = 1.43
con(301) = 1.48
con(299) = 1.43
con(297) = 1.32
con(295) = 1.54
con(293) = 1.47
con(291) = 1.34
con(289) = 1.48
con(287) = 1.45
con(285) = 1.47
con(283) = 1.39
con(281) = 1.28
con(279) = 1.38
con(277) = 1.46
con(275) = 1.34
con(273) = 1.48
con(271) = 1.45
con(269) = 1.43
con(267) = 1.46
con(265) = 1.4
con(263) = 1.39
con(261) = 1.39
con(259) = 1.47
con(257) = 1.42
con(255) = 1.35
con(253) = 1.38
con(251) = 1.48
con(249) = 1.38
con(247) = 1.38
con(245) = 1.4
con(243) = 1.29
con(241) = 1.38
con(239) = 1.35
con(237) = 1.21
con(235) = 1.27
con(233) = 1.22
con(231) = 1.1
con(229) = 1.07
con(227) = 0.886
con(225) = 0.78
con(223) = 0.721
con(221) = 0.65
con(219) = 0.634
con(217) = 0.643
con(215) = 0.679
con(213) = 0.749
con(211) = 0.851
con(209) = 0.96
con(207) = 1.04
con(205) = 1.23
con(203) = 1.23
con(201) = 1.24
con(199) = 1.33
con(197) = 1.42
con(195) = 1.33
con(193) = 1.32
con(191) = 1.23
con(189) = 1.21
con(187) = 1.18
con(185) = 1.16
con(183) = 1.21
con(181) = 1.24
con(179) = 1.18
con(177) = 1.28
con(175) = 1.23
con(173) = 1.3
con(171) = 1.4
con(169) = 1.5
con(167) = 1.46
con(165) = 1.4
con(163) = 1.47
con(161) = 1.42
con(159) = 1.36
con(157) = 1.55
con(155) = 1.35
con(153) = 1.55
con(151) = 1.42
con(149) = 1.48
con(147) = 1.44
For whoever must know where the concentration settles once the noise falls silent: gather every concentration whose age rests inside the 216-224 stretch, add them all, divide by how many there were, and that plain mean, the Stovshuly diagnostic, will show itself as 0.66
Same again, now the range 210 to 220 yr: 0.71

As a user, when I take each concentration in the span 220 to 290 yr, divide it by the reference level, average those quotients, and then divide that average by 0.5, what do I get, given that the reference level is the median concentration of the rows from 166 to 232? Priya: 2.15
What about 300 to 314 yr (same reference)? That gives 2.40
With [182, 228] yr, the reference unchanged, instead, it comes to 1.70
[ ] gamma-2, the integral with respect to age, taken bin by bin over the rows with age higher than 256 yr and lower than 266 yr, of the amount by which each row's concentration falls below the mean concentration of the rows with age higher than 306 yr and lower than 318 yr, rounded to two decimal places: 0.49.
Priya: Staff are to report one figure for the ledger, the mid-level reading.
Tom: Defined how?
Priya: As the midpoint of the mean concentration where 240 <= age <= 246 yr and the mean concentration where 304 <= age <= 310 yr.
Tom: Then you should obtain 1.40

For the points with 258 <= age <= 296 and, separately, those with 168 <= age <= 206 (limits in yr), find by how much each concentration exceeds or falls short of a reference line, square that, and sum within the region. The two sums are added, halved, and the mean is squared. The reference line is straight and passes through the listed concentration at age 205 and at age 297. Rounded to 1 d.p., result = 0.1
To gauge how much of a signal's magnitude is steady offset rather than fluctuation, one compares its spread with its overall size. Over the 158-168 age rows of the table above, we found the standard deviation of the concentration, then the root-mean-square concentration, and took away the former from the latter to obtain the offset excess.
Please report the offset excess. 1.38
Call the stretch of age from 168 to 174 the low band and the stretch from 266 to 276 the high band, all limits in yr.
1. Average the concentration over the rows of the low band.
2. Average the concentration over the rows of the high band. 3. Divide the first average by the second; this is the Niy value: 0.978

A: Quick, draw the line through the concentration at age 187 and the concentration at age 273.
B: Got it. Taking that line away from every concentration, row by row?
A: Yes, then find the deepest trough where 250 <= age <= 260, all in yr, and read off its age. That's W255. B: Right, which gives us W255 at 255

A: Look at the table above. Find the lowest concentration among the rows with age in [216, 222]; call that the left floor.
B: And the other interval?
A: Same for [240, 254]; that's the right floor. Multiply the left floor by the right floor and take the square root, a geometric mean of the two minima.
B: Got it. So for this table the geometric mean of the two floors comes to 0.90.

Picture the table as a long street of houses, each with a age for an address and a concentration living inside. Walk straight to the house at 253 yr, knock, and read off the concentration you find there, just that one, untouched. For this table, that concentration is 1.38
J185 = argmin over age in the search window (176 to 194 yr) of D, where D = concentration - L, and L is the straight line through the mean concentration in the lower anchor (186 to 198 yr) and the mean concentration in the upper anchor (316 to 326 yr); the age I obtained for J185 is 185 yr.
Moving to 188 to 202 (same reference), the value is 189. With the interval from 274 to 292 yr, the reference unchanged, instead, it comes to 281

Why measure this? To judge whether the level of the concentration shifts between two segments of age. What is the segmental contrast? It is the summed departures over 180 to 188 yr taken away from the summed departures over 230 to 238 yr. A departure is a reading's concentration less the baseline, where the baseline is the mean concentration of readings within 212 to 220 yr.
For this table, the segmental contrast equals 0.0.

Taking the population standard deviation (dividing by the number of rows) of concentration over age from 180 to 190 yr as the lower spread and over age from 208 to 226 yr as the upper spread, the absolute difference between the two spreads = 0.075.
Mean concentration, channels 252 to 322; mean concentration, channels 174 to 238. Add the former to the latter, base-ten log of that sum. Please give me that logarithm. 0.40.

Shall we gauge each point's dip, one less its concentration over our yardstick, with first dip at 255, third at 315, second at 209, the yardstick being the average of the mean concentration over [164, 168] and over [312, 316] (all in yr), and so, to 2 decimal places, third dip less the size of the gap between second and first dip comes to -0.25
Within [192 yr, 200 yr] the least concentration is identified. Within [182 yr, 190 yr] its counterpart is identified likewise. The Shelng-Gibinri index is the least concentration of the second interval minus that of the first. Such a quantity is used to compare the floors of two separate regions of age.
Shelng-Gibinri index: -0.16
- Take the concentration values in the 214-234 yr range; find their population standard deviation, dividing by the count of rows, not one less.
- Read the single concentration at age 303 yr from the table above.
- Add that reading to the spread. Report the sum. 1.64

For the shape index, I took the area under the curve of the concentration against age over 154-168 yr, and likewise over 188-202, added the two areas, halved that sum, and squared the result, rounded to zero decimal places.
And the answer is 364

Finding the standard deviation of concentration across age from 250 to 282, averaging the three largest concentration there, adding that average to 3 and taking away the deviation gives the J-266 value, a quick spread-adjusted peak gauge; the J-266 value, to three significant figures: 4.42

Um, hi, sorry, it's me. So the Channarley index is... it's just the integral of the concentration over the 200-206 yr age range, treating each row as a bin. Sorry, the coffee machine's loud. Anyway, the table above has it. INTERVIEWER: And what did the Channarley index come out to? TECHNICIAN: 7.4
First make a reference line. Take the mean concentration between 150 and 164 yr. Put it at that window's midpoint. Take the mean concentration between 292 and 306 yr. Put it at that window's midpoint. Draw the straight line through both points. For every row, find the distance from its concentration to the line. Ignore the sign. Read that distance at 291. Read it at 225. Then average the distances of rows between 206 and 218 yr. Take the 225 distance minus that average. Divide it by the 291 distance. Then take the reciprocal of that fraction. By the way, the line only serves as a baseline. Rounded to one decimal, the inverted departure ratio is 2.4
